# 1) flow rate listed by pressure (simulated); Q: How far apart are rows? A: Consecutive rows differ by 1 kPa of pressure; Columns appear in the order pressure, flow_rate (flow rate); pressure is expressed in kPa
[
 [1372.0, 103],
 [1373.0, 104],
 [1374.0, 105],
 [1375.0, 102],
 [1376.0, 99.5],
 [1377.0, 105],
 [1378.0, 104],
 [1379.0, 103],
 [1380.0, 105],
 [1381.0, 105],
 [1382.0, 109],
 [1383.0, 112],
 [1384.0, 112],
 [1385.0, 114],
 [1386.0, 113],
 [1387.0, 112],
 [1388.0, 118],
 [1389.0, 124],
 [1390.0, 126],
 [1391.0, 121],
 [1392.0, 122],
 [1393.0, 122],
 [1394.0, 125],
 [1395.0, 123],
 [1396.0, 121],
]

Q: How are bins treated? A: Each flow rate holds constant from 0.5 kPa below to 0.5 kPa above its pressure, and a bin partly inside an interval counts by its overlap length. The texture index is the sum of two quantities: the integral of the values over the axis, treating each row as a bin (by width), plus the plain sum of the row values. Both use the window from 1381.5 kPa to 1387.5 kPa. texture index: 1344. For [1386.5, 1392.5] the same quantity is 1446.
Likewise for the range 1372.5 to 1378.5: 1239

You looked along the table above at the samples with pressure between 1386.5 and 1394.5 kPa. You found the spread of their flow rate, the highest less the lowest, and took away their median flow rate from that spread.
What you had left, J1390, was -108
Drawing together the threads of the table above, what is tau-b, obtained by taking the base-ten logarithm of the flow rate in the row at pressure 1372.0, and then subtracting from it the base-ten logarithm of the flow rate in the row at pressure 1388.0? -0.06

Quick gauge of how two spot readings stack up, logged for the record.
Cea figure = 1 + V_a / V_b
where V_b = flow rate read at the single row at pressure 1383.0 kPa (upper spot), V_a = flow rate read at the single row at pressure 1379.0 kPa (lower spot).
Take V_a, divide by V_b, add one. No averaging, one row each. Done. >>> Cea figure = 1.92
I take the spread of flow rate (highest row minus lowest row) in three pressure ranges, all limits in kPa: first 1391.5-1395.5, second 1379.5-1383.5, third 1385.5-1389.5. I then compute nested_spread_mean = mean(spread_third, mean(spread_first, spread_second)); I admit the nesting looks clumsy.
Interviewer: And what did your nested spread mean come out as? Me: 8.5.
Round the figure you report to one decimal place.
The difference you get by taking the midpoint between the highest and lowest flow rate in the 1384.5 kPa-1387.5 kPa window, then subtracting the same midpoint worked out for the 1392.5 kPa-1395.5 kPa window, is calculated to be -10.5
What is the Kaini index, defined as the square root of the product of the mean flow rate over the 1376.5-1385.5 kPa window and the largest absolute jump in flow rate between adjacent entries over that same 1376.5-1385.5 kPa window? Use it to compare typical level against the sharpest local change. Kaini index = 21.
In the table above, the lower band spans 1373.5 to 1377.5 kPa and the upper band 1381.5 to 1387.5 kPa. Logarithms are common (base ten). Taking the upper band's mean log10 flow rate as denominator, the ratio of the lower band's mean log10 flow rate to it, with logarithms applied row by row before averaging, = 0.982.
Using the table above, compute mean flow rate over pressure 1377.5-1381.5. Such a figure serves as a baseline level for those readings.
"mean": 104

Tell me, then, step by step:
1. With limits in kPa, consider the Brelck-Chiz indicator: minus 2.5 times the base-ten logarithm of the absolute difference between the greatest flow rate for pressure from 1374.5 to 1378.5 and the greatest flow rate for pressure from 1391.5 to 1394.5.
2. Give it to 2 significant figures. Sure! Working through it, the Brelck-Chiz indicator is -3.3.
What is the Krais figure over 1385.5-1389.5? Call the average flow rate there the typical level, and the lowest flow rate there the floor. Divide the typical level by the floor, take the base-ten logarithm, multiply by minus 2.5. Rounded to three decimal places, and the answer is -0.045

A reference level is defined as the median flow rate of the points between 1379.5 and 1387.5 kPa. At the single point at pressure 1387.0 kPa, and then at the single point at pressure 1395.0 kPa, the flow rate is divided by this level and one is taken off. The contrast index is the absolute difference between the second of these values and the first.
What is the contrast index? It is 0.10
